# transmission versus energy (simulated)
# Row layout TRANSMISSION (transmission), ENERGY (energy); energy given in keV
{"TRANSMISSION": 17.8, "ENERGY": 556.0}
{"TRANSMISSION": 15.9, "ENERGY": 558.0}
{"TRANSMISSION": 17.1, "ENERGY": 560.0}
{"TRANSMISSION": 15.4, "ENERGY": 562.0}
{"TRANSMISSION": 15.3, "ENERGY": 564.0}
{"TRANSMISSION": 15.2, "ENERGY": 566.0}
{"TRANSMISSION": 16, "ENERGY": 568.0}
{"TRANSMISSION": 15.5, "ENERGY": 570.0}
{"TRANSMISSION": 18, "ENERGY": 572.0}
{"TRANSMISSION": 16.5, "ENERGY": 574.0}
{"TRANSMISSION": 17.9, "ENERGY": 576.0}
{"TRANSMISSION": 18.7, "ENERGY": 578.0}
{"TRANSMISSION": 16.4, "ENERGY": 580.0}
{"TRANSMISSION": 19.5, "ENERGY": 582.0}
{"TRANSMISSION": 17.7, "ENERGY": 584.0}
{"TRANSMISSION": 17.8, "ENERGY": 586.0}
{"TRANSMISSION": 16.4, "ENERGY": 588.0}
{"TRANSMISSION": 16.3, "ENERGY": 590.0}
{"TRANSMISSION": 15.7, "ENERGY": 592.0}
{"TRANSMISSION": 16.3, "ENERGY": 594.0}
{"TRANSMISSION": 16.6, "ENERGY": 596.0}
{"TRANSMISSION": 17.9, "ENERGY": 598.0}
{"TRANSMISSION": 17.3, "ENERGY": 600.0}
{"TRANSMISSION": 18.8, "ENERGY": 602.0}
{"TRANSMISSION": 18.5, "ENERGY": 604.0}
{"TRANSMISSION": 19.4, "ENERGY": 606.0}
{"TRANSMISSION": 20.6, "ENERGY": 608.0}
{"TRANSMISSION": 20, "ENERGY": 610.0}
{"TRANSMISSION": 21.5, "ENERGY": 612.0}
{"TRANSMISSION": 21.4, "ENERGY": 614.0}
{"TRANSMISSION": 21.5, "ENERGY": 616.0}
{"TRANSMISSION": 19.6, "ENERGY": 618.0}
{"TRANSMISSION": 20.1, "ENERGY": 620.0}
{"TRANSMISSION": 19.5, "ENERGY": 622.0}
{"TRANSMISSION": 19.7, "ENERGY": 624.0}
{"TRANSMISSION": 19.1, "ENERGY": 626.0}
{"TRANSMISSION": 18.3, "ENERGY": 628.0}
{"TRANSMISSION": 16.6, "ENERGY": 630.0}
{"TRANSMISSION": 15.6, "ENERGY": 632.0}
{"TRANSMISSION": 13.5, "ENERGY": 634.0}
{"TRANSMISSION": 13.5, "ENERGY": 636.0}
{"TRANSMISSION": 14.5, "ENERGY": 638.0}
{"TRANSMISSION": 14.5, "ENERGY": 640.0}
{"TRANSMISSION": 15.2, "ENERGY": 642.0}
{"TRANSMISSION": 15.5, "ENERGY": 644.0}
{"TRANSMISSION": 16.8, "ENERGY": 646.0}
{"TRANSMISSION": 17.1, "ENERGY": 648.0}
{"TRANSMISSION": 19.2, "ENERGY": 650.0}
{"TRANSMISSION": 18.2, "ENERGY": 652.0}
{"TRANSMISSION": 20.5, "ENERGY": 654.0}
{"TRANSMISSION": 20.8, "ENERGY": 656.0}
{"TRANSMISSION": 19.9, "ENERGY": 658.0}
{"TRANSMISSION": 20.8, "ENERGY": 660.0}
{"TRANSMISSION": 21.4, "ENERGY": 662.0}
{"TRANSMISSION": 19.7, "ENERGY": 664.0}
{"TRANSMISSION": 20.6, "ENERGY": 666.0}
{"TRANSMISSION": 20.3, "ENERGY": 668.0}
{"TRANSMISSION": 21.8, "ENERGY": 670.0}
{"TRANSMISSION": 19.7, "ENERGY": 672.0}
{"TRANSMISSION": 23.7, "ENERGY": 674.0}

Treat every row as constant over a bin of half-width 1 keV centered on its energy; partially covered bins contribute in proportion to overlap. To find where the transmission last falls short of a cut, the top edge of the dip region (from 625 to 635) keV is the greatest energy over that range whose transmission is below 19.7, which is 634.0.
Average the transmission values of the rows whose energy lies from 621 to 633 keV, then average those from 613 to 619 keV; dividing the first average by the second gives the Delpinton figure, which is 0.87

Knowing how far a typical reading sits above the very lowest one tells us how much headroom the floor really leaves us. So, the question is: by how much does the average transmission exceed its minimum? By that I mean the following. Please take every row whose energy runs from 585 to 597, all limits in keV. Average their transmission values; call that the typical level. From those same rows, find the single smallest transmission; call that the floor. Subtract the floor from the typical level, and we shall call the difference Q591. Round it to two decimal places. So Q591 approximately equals 0.82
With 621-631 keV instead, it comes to 2.04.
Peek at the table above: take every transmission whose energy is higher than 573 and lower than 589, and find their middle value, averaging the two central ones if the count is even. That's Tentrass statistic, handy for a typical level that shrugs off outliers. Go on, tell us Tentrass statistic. 18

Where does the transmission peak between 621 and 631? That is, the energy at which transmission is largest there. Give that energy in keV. 624.0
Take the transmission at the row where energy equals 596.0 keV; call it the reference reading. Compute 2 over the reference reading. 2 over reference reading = 0.12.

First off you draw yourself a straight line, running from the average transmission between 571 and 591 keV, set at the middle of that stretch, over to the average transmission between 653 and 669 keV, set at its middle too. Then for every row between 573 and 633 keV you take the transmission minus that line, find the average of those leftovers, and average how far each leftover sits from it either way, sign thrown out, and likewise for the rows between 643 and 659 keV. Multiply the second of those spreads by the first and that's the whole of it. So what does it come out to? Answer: 1.9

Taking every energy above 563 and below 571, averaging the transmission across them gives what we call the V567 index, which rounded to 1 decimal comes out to 15.5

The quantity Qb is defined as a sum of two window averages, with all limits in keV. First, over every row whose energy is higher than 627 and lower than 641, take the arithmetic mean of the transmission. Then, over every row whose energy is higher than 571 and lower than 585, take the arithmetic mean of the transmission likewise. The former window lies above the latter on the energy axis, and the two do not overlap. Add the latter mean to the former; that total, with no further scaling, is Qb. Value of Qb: 33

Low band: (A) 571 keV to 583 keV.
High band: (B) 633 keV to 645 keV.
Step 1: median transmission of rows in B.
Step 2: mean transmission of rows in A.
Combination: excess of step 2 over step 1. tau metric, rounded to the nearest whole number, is 3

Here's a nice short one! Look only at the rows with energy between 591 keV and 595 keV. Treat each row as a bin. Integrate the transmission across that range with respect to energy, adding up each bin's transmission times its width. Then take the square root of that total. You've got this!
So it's 8.0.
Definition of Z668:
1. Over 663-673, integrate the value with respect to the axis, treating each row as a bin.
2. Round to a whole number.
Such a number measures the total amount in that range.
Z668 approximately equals 204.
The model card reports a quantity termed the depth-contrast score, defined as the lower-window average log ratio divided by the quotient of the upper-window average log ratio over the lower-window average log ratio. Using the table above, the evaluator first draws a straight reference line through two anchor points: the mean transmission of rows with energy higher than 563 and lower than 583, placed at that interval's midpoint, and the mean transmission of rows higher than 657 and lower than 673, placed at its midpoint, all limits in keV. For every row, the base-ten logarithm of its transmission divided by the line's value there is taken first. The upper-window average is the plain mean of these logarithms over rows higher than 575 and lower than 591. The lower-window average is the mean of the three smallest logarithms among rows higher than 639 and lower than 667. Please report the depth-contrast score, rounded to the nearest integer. 2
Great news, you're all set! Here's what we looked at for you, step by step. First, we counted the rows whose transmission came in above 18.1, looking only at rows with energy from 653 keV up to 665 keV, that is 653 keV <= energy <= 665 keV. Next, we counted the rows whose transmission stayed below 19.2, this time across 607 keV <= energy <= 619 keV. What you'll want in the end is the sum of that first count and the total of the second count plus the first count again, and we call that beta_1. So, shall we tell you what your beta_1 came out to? 12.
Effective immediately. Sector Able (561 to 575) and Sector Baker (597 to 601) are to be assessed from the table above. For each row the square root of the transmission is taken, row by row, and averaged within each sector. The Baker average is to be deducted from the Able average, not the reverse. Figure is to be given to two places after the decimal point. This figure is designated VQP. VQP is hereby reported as -0.20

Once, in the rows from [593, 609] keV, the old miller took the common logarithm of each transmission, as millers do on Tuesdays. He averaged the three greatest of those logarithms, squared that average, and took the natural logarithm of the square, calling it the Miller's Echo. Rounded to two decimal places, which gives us 0.51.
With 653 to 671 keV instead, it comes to 0.57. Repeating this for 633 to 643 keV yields 0.31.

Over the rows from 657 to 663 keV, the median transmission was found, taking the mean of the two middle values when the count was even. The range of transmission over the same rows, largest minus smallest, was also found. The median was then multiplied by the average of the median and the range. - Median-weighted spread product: 232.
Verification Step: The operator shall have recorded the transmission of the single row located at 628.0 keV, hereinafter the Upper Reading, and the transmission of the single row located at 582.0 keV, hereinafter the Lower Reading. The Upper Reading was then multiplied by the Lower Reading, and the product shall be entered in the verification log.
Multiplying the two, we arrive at 357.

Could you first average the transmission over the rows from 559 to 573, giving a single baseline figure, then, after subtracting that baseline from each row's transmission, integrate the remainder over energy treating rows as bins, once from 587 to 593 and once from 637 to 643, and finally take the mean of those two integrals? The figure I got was -4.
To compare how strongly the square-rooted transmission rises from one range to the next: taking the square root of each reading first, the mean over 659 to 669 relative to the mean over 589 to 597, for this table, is 1.13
